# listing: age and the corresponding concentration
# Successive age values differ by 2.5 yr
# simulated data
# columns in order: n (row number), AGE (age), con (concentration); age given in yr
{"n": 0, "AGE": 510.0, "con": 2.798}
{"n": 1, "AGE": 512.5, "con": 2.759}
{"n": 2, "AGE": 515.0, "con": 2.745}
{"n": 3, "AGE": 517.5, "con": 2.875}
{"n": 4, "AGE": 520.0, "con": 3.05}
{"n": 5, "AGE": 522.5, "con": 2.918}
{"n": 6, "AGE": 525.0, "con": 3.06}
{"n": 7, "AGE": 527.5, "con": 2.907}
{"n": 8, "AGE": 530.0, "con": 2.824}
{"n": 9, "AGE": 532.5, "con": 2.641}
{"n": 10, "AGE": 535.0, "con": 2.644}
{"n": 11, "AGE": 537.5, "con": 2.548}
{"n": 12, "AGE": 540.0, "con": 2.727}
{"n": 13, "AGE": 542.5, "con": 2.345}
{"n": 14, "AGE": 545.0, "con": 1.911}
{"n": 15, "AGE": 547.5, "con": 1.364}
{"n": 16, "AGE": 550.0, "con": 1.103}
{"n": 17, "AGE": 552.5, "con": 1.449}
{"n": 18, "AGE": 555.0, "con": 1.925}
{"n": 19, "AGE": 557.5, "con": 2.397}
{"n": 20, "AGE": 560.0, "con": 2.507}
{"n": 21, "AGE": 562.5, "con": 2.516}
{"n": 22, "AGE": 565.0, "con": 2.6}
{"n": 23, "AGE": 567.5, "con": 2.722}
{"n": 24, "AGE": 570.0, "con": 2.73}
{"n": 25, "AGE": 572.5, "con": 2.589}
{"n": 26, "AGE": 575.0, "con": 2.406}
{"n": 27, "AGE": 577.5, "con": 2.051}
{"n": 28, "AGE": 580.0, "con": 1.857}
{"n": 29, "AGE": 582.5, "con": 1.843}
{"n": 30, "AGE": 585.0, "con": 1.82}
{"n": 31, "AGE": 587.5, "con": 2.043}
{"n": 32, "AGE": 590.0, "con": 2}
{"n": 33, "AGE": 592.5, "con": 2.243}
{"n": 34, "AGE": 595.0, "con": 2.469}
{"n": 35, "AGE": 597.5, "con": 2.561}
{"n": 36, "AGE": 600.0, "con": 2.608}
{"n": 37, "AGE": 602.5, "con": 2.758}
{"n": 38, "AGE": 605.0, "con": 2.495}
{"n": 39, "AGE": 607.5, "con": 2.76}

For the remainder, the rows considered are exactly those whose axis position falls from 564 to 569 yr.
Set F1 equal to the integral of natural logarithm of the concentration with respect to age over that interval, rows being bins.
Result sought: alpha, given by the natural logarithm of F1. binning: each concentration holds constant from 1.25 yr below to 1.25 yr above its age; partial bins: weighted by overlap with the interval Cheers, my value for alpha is 1.59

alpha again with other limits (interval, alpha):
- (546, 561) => 2.08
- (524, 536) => 2.52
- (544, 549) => 0.81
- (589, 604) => 2.59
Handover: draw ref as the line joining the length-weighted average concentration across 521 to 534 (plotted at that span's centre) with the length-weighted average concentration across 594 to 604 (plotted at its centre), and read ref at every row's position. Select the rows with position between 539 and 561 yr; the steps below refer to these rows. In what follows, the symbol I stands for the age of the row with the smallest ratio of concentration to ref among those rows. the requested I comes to 550.0 yr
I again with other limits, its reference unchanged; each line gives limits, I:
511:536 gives 532.5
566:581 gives 580.0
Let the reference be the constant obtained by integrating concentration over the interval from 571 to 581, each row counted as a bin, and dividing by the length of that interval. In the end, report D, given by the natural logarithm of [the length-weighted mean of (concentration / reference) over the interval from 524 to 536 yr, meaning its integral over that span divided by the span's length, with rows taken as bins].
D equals 0.2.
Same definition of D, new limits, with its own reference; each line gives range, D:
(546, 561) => -0.2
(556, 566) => 0.1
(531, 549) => 0.0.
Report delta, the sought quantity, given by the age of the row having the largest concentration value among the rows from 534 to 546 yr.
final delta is 540.0 yr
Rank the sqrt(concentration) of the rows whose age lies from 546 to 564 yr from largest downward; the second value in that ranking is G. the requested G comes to 1.58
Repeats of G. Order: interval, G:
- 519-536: 1.75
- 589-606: 1.61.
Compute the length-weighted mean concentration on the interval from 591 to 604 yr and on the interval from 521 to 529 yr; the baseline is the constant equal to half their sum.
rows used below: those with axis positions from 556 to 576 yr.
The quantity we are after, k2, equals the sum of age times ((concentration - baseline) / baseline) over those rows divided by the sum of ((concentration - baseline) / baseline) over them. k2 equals 565.2 yr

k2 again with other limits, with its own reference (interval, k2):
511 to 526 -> 521.6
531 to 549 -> 544.6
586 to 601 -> 591.4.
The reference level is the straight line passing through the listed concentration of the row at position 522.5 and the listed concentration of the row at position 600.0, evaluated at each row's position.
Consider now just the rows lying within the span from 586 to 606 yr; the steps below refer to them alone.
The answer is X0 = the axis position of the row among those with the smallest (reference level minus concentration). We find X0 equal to 602.5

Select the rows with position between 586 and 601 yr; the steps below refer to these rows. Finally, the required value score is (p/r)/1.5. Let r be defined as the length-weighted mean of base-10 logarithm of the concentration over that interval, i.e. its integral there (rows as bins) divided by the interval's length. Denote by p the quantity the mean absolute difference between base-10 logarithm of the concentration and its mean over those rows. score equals 0.08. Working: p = 0.04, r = 0.36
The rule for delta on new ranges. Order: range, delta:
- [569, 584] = 570.0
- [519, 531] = 525.0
